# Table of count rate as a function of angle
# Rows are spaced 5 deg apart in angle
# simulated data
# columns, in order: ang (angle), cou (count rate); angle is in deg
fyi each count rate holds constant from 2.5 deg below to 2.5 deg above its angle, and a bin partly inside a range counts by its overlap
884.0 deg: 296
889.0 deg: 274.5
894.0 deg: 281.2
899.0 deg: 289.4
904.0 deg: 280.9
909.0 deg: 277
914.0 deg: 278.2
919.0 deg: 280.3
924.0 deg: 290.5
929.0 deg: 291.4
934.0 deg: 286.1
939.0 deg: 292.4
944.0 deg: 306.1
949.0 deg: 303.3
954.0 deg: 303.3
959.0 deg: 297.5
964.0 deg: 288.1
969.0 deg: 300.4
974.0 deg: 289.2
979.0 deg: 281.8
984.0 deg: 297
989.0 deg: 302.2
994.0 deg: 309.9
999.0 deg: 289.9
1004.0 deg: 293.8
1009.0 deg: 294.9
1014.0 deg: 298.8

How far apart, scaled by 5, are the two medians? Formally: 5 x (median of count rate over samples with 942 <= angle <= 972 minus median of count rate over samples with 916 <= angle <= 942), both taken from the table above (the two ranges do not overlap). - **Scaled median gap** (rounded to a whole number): 57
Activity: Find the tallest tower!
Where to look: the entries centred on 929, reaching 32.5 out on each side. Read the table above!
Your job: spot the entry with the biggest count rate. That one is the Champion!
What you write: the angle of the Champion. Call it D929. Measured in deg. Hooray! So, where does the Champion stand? 944.0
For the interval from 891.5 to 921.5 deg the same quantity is 899.0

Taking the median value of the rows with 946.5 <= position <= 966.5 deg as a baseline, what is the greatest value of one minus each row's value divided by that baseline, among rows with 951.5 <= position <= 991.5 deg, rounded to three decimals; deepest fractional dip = 0.062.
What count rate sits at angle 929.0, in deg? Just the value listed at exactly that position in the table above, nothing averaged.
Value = 291.4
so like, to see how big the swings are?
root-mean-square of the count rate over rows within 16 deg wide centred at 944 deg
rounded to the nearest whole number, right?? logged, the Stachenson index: 301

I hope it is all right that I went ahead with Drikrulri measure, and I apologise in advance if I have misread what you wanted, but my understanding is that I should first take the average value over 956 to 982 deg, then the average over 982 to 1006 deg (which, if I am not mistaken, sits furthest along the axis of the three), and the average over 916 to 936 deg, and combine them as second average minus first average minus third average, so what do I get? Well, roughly -280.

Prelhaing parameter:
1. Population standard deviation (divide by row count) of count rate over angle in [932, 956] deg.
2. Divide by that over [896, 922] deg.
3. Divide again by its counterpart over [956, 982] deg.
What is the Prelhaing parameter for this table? 0.26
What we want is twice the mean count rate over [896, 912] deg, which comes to 565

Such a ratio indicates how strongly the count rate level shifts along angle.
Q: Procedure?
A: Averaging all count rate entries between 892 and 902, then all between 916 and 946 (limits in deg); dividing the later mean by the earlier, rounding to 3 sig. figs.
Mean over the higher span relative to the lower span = 1.02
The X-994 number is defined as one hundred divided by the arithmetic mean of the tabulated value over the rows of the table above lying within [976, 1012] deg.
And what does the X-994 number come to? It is 0.338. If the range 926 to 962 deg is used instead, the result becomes 0.337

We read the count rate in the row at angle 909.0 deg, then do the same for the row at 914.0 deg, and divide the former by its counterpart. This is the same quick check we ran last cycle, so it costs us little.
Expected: 1.00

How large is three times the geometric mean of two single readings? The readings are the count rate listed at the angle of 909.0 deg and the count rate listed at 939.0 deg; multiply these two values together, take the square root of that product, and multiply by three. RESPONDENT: 854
